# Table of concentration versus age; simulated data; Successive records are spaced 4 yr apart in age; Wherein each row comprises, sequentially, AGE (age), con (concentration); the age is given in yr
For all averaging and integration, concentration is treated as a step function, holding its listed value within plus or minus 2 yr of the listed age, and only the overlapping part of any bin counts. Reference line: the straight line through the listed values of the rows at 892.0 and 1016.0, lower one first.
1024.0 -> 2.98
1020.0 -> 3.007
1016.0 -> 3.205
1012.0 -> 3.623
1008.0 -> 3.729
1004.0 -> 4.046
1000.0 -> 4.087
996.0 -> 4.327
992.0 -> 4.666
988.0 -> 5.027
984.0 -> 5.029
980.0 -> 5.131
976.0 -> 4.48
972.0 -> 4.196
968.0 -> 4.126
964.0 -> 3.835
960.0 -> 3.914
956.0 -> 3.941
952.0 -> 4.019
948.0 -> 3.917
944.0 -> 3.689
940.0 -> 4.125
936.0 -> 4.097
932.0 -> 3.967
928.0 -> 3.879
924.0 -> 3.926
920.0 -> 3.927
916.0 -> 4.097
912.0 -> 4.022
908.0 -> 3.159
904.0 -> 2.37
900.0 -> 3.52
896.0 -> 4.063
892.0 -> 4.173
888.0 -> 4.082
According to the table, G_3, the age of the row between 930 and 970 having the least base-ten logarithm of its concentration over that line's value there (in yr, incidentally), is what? 944.0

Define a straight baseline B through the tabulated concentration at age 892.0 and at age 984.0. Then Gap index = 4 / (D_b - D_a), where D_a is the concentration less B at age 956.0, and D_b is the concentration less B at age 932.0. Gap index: 16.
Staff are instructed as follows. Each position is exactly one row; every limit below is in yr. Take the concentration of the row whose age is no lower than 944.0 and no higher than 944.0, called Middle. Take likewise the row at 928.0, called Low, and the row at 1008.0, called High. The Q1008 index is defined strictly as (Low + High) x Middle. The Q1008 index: 28.1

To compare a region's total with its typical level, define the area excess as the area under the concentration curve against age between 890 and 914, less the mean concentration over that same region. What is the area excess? 82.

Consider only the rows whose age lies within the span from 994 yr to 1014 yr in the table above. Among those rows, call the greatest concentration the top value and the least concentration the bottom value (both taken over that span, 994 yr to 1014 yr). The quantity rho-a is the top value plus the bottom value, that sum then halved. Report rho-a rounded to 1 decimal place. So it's 4.0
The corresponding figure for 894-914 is 3.2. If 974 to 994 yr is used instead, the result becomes 4.8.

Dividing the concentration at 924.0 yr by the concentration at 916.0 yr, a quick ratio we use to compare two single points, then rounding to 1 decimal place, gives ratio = 1.0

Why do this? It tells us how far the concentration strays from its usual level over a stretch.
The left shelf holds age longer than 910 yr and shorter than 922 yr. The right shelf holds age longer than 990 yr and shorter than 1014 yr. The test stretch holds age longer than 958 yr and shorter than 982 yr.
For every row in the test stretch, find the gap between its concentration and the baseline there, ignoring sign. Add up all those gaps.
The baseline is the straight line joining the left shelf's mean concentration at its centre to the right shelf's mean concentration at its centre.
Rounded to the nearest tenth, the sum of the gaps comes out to 2.0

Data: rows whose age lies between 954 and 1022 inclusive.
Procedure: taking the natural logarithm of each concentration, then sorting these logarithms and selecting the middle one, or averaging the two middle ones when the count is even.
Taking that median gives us 1.41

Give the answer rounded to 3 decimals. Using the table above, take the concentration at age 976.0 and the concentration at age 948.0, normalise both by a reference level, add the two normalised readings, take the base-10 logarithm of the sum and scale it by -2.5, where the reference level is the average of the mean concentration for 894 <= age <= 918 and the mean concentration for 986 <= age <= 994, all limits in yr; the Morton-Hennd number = -0.754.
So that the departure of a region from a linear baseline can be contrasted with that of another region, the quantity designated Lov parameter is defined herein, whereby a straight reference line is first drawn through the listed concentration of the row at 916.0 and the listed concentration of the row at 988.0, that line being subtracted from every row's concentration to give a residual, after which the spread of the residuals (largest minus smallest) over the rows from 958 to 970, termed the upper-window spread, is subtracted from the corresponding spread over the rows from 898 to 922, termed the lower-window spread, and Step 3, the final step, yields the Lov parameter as 1.3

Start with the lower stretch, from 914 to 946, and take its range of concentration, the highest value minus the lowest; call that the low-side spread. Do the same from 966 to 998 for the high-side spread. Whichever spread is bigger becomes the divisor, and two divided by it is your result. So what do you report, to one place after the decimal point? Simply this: 2.0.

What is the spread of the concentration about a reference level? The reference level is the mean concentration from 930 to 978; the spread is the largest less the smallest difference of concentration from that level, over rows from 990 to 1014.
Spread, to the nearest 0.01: 1.04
